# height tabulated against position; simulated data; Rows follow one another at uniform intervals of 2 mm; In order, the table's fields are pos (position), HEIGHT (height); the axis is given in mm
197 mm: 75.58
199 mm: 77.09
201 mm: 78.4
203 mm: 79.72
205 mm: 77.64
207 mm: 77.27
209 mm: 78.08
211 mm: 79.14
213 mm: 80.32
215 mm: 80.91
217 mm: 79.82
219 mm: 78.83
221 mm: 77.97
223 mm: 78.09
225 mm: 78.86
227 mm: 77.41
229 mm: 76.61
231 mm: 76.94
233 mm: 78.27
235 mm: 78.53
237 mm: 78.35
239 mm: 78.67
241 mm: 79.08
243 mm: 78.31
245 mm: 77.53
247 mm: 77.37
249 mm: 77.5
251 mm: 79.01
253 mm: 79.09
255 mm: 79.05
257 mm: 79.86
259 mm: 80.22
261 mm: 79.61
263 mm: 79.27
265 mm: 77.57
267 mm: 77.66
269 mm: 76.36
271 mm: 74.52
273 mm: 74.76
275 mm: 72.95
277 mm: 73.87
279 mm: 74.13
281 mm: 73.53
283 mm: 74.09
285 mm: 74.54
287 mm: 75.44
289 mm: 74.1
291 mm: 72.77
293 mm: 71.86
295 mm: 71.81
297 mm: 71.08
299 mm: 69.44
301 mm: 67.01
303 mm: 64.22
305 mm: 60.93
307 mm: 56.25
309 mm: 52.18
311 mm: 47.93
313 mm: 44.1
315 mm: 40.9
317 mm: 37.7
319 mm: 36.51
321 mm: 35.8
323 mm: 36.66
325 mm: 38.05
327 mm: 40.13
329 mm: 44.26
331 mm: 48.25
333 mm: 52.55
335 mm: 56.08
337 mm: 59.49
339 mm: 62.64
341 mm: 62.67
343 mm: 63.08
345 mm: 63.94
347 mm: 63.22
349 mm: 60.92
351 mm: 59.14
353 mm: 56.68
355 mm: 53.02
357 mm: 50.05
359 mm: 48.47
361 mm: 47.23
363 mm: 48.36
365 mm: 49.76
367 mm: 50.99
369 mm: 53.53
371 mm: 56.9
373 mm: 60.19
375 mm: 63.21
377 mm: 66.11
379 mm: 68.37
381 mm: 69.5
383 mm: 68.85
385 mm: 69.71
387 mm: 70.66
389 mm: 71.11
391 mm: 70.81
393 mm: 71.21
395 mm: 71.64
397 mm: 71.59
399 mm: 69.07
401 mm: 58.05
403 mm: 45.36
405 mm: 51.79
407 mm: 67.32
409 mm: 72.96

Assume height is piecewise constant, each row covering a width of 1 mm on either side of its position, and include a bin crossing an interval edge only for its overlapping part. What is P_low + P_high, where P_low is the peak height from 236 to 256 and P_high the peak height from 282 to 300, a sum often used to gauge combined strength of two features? 155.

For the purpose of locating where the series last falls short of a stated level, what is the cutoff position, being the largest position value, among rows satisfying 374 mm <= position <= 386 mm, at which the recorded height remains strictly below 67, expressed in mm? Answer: 377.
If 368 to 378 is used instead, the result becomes 377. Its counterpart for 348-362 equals 361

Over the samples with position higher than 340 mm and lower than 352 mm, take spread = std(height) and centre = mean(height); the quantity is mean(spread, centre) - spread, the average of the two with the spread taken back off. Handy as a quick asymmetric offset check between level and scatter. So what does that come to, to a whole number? 30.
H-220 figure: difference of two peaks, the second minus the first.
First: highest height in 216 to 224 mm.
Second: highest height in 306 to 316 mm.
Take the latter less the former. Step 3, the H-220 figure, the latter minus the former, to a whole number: -24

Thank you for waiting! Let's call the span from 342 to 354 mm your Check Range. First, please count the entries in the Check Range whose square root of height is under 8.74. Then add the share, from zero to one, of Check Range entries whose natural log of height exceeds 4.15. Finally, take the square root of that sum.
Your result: 2.48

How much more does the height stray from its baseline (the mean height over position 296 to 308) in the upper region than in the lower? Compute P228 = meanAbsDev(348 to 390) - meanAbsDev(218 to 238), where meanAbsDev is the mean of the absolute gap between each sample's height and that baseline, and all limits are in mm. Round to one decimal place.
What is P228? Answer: -4.6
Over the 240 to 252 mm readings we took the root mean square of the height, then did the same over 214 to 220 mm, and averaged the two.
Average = 79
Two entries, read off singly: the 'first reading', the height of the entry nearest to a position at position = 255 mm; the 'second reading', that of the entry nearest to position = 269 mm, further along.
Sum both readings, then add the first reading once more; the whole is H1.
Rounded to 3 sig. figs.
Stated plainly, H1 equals 234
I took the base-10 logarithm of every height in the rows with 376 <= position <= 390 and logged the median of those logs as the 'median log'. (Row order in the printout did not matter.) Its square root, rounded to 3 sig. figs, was 1.36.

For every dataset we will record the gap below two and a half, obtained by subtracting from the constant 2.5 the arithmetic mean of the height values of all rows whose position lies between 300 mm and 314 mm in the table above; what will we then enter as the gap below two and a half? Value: -54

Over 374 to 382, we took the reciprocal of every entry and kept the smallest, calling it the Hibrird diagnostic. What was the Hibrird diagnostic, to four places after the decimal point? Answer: 0.0144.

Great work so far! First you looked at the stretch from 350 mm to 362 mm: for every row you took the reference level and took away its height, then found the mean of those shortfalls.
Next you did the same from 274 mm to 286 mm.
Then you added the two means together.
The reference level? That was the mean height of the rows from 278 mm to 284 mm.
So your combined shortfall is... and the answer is 22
